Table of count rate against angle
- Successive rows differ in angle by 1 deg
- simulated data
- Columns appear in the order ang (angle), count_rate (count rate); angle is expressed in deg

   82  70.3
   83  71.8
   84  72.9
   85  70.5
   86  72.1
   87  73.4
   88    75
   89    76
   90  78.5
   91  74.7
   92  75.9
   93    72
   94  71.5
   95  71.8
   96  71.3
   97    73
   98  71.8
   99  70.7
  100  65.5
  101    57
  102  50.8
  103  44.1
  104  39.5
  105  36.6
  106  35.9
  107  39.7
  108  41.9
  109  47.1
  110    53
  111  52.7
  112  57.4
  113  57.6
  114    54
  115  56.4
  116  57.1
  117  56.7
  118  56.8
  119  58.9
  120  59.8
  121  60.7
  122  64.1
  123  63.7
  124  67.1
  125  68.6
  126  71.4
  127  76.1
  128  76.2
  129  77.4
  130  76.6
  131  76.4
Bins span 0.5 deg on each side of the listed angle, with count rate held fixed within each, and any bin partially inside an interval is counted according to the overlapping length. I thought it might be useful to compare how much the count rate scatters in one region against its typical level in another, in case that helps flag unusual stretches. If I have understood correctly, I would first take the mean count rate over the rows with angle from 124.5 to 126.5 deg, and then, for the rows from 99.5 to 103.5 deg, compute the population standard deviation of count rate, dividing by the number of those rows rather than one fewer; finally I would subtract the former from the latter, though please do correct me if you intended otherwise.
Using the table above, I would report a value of -62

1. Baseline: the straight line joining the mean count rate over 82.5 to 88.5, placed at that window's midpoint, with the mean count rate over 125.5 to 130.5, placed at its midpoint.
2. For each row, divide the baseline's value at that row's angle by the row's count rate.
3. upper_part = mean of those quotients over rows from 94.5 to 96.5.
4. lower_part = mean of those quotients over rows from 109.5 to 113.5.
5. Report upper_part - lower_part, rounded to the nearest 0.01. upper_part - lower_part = -0.33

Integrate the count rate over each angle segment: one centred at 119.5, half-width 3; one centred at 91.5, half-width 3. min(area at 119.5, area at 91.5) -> 357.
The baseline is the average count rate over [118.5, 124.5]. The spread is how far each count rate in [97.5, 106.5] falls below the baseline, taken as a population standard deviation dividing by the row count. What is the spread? 13.6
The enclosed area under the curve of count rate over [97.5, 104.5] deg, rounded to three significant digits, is 399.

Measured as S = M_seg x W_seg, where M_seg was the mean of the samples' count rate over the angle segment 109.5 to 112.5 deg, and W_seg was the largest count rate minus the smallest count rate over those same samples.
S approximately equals 256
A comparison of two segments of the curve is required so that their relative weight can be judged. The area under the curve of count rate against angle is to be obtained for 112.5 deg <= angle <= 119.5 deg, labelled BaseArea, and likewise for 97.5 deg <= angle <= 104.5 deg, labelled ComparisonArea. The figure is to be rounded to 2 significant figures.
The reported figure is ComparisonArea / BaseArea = 1.0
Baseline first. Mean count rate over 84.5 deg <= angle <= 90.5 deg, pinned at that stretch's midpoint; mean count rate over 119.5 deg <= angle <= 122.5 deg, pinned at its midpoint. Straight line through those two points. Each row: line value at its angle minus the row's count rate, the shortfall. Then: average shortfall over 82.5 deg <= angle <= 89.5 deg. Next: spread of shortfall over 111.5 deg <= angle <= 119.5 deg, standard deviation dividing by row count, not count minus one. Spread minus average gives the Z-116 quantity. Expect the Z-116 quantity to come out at 0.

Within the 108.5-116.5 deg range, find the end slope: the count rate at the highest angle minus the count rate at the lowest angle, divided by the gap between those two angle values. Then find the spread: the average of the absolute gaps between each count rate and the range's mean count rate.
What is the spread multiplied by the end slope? 3.9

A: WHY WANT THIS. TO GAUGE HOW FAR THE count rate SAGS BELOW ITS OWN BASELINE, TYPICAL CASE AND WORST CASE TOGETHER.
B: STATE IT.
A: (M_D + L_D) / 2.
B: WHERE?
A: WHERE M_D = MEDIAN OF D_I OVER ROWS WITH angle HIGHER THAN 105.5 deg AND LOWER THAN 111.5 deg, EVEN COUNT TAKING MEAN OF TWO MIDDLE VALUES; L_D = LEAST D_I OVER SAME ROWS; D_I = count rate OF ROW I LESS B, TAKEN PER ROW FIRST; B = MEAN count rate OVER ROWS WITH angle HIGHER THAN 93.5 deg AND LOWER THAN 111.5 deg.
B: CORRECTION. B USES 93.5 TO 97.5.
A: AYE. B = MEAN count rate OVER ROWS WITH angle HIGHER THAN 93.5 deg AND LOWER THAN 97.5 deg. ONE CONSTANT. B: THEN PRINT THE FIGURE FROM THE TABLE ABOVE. -32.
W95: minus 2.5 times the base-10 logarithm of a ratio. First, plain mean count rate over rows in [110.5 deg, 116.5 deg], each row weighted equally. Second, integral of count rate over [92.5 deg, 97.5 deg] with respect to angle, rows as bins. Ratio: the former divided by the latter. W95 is 2.0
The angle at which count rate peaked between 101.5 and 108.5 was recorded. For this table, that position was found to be 102 deg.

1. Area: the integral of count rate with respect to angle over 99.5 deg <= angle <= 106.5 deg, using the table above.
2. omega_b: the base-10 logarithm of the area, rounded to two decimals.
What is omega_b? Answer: 2.52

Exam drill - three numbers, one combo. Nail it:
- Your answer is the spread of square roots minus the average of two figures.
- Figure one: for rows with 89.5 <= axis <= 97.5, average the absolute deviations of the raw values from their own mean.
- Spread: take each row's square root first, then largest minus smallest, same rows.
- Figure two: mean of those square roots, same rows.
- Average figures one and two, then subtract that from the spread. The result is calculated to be -4.9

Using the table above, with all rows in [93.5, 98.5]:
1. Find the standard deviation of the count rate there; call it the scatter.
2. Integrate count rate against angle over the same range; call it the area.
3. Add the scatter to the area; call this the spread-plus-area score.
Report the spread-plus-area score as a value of 360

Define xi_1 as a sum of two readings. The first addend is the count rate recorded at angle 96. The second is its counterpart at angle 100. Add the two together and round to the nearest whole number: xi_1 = 137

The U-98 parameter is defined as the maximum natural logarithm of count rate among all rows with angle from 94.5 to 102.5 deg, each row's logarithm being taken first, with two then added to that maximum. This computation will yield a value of 6.29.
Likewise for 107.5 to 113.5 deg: 6.05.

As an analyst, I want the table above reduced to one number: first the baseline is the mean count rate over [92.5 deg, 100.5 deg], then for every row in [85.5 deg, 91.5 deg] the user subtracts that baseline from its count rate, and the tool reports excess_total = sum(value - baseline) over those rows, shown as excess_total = 24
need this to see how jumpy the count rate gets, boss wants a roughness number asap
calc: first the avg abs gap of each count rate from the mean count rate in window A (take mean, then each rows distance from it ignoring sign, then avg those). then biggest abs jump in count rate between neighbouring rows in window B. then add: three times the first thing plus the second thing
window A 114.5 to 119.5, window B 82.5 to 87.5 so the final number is 4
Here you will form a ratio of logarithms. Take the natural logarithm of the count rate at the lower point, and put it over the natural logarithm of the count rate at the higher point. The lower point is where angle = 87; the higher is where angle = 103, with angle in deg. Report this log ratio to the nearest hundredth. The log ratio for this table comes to 1.13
